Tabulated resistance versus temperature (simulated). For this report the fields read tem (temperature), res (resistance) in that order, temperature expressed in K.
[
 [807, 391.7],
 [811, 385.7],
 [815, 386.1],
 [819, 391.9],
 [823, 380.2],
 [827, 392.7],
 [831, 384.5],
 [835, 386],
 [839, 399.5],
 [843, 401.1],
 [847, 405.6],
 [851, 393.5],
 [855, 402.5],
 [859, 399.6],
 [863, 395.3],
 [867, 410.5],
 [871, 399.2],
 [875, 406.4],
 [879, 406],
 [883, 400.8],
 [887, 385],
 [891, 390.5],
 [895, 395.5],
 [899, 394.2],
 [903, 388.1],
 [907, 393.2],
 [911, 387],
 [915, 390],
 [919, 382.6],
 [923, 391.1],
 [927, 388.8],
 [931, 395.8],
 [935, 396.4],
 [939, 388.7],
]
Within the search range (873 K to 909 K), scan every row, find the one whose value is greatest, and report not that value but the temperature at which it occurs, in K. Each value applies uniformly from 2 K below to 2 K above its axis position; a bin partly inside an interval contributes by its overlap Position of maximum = 875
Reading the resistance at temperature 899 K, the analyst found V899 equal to 394.2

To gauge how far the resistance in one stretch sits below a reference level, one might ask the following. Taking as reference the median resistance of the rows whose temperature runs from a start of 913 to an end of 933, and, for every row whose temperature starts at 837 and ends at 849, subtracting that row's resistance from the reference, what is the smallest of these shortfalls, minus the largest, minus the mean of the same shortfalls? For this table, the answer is 6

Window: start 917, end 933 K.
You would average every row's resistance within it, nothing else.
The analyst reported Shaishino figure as 390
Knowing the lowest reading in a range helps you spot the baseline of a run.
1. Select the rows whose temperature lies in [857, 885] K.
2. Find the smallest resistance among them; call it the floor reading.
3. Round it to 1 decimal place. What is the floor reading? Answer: 395.3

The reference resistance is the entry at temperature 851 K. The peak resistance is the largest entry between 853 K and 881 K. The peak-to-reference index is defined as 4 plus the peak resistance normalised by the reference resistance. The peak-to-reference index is 5.043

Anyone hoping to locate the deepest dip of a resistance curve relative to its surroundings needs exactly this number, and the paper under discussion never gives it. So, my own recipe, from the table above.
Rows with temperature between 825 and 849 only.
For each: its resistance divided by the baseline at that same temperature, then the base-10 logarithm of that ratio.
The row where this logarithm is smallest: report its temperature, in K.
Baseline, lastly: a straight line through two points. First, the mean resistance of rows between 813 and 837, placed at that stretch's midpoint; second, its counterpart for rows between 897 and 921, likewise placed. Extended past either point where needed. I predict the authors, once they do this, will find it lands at 831 K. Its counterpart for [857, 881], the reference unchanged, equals 863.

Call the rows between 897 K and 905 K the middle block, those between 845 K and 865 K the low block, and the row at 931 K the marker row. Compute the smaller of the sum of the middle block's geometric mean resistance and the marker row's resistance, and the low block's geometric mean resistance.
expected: 399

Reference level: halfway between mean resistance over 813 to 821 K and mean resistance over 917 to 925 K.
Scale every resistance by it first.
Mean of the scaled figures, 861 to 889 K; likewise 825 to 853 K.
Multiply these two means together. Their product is 1.05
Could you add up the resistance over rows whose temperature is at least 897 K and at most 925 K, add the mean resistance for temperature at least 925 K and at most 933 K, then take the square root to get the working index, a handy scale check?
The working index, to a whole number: 56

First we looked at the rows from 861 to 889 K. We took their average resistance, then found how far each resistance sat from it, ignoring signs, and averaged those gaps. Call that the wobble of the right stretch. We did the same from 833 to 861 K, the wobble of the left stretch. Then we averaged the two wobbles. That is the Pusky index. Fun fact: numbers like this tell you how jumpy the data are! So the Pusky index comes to 5.6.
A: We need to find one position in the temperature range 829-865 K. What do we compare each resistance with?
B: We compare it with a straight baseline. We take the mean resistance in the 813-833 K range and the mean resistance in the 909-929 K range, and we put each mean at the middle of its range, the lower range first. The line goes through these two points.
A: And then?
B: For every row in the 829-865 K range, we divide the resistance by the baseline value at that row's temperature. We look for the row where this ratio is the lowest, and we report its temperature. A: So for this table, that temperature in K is 831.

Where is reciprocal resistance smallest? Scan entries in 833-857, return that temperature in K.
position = 847 K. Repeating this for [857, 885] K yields 867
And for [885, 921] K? 895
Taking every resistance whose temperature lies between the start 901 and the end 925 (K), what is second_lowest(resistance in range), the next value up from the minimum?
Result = 387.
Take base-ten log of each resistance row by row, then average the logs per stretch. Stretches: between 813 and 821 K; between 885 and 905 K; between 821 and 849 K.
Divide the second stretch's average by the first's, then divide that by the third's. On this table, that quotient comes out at 0.3858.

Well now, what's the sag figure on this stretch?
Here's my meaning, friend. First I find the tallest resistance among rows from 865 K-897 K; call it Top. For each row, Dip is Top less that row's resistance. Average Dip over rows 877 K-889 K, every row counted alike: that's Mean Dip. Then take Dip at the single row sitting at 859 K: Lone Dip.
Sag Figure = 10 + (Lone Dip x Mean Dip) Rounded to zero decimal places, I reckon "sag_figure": 154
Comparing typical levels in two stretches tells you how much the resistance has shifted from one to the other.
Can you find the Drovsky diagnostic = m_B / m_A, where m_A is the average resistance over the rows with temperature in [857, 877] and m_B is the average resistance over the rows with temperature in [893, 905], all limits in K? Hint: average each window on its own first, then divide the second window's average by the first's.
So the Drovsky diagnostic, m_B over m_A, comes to 0.98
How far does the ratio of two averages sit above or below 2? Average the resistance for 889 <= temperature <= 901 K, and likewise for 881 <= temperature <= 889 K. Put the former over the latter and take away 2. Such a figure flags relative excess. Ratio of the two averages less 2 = -1.00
